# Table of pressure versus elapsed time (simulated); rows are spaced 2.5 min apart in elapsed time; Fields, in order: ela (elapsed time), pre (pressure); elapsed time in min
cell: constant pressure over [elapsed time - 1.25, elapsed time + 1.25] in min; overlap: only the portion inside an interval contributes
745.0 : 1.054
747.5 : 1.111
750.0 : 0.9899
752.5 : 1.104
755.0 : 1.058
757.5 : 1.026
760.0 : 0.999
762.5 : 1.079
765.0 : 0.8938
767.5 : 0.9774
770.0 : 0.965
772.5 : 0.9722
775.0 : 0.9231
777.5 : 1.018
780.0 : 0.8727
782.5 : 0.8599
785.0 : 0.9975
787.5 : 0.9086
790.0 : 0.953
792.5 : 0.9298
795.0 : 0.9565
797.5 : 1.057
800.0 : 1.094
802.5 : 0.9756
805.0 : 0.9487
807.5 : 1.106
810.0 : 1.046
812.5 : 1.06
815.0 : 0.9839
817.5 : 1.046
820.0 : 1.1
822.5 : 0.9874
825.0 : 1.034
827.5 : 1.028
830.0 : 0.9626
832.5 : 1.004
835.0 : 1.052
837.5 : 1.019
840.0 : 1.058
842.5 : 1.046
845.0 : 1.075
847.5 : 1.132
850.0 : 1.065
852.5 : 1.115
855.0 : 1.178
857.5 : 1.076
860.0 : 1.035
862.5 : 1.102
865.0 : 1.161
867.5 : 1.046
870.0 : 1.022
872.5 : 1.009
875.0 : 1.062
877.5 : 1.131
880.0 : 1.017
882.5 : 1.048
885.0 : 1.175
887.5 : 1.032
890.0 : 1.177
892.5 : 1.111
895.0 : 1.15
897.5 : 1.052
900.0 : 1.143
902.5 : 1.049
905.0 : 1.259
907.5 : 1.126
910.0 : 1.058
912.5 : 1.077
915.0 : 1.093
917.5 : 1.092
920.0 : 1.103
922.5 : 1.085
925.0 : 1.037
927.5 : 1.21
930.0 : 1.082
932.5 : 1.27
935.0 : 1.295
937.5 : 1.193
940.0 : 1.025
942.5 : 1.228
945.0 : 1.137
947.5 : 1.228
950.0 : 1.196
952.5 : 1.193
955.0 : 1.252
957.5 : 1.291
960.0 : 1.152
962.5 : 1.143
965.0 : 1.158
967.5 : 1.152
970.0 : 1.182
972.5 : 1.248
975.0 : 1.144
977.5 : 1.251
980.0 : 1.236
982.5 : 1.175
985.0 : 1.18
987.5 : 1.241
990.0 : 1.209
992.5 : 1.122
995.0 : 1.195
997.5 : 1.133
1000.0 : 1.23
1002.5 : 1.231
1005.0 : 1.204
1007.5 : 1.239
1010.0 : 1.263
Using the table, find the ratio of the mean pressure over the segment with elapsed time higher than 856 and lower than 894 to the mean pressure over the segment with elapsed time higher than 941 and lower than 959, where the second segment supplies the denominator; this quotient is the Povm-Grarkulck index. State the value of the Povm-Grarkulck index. 0.89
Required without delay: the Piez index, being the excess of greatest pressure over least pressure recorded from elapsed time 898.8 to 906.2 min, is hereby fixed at 0.21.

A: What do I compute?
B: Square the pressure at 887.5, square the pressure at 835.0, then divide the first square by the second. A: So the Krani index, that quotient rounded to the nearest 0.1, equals 1.0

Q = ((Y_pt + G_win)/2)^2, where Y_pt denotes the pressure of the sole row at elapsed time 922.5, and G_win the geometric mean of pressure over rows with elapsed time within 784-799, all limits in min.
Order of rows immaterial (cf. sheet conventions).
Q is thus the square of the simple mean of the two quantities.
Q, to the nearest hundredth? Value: 1.05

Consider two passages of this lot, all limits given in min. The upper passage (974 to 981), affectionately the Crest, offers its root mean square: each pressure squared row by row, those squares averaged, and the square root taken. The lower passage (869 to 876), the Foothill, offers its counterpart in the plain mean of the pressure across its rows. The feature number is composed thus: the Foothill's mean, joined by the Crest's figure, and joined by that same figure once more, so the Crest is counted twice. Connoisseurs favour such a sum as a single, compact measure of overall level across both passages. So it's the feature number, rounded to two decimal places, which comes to 3.45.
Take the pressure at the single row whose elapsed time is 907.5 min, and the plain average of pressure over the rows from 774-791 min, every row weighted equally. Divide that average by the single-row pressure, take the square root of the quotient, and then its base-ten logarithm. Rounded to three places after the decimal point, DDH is -0.041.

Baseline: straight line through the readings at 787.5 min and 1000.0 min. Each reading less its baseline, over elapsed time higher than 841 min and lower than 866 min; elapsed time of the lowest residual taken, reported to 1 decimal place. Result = 860.0 min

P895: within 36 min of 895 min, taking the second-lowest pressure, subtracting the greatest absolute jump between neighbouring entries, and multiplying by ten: 8.1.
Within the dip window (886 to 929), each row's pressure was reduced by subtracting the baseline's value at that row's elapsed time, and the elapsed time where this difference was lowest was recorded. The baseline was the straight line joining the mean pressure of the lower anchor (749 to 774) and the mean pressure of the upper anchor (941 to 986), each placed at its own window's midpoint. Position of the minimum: 925.0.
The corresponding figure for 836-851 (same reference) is 837.5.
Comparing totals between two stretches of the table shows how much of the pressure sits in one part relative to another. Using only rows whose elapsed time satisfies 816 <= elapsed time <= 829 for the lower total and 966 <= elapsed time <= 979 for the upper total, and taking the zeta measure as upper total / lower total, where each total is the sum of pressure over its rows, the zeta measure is 1.15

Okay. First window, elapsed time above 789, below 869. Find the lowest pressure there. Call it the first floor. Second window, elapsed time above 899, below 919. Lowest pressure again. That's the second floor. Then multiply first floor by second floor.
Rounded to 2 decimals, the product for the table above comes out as 0.98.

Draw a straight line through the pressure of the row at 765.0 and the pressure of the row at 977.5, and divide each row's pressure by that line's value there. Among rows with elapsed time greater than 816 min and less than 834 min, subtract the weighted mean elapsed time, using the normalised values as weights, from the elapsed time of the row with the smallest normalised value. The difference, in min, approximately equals 5.2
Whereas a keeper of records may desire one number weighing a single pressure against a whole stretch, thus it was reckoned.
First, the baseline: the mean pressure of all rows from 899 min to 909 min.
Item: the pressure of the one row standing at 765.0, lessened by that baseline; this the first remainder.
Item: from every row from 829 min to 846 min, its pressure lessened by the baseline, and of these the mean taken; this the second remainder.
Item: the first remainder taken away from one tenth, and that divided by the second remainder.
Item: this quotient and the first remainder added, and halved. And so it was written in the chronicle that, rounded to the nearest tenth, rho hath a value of -1.7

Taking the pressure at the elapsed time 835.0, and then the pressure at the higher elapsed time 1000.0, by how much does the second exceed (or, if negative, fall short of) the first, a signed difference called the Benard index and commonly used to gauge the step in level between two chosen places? 0.18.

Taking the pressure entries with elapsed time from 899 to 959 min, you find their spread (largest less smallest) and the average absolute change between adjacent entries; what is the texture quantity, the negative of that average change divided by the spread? -0.31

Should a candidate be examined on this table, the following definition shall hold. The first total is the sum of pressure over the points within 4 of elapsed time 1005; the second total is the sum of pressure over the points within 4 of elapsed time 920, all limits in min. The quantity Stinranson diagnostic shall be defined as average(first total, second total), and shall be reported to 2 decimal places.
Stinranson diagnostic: 3.48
